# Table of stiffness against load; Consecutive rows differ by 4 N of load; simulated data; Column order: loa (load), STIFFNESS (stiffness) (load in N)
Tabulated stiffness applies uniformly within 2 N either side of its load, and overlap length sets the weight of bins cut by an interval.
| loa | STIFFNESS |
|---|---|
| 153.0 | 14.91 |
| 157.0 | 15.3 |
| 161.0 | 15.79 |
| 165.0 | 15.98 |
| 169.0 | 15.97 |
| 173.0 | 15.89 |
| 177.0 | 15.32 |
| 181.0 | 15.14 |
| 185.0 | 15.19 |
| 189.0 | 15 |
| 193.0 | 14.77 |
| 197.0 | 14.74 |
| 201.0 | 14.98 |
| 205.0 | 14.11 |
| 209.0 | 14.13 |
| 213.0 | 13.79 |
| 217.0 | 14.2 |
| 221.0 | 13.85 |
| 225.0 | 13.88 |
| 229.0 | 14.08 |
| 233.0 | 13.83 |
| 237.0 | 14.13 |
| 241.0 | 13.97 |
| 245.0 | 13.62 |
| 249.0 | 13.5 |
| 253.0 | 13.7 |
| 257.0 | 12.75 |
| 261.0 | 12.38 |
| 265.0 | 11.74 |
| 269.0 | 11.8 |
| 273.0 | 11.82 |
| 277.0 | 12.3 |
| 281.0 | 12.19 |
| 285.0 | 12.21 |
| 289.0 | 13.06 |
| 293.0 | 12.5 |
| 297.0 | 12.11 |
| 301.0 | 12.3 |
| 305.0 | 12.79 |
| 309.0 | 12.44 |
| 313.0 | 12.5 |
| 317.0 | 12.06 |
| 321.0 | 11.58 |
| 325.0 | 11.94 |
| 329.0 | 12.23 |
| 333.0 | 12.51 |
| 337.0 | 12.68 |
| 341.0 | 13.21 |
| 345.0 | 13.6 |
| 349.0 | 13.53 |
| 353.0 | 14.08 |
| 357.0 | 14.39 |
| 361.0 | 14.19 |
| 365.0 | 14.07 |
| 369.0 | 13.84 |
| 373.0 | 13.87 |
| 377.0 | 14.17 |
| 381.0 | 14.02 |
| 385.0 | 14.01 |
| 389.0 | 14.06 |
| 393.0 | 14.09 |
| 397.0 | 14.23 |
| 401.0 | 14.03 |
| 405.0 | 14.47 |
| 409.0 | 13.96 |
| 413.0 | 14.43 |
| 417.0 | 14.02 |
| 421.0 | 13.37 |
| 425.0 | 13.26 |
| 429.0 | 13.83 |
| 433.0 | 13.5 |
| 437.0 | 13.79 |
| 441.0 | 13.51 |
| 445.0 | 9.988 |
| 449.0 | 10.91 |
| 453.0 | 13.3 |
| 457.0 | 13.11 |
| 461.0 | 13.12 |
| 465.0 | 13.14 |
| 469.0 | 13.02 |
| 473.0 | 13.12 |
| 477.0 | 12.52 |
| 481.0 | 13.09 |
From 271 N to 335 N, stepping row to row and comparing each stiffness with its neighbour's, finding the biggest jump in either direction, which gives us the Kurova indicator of 0.85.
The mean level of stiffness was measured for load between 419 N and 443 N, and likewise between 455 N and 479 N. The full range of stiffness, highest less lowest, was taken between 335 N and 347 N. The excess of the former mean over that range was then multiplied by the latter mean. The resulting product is 164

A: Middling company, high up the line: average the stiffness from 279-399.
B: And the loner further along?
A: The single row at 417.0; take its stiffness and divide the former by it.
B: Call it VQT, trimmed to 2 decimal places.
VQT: 0.94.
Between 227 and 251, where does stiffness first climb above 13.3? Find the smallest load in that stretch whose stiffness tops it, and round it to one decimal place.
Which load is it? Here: 229.0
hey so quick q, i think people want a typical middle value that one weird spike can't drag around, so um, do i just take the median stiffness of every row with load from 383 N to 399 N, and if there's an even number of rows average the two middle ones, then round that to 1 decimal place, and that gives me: 14.1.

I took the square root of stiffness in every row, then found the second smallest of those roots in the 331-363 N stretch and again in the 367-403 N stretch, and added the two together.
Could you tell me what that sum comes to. 7.29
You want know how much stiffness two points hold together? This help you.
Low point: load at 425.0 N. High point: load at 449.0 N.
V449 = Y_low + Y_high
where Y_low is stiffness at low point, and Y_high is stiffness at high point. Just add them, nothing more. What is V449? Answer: 24.2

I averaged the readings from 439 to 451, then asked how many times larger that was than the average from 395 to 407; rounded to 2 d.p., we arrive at 0.81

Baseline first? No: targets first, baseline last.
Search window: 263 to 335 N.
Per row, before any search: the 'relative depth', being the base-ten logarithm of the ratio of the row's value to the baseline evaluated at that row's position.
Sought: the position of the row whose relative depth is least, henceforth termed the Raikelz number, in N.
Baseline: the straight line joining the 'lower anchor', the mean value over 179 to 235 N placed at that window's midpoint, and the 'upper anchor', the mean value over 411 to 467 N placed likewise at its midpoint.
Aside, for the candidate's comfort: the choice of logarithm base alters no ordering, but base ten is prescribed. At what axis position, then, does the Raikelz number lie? 265.0 N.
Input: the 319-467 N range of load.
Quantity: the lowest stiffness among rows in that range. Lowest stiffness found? 9.988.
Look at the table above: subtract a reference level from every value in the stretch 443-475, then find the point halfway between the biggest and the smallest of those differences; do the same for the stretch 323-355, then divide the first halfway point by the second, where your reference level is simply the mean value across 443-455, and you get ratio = 0.15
